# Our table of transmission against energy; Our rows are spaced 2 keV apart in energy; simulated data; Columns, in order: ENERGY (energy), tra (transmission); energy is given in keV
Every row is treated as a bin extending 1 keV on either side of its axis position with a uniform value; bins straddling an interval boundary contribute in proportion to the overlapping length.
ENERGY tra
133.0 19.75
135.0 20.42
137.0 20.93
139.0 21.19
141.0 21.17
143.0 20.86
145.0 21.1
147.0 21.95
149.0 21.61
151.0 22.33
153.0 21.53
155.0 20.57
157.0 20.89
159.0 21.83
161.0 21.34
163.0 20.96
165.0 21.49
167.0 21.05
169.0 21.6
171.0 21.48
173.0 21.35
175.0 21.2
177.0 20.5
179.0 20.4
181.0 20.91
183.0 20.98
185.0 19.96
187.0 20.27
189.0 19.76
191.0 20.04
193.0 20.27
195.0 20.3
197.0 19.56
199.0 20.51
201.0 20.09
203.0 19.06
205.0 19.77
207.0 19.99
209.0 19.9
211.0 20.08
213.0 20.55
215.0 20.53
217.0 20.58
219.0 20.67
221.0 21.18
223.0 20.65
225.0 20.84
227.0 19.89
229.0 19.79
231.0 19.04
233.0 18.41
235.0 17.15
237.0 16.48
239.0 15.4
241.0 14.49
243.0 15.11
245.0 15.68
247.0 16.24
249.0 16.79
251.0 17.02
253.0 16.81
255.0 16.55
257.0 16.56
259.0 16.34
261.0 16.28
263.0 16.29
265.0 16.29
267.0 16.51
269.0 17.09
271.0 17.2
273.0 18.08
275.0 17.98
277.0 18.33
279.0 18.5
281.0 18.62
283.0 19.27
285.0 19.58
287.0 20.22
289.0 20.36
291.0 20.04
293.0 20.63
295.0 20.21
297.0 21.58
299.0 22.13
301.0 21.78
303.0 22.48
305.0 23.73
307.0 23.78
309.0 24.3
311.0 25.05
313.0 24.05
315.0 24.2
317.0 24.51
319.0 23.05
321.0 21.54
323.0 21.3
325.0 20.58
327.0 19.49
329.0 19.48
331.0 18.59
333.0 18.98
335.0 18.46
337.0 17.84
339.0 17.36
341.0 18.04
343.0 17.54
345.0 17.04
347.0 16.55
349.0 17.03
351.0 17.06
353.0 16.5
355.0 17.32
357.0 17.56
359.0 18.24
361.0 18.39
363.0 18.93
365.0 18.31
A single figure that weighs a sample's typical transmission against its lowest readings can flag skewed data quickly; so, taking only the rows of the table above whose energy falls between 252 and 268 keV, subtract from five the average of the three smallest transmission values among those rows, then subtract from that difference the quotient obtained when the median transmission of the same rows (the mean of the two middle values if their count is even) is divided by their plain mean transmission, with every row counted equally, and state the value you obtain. -12.3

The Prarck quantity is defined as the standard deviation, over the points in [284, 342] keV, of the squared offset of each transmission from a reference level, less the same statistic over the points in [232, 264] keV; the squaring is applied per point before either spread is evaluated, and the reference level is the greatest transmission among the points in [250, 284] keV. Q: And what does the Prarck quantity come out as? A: 5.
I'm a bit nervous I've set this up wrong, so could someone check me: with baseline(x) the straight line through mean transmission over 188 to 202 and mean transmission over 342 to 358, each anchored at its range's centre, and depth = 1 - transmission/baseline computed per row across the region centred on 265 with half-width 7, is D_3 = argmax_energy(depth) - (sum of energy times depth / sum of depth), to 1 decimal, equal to -3.3 keV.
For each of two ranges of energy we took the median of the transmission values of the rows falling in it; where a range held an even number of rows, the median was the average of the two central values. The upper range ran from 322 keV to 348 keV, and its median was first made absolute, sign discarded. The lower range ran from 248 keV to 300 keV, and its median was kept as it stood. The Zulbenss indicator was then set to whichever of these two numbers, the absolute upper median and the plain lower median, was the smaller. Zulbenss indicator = 18.0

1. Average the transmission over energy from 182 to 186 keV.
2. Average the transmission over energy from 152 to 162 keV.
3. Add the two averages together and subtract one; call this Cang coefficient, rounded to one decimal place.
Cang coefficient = 40.7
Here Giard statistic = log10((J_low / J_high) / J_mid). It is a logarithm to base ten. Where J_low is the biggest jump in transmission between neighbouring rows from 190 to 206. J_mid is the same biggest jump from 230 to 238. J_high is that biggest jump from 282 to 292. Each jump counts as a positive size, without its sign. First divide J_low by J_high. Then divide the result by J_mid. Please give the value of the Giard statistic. 0.11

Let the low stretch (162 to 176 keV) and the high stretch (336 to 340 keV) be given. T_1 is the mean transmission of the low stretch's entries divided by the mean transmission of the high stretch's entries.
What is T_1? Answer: 1.2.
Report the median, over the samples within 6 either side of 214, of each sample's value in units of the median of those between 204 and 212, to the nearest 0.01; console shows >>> 1.03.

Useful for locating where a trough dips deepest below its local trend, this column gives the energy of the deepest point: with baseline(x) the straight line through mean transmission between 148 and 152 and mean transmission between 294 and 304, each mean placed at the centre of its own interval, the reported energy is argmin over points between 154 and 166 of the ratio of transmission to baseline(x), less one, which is 155.0 keV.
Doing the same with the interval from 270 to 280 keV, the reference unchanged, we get 271.0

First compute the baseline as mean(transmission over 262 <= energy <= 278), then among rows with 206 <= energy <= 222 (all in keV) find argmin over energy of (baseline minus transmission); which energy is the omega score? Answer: 221.0 keV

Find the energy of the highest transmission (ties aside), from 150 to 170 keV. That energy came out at 151.0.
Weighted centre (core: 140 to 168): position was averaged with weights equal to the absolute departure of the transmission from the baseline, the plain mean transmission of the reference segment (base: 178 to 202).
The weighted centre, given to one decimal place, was 153.7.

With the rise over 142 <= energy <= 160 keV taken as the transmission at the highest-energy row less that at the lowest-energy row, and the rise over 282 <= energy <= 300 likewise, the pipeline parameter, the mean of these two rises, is 2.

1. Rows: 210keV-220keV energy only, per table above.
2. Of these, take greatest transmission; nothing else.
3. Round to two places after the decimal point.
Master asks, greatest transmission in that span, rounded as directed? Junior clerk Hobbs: 20.67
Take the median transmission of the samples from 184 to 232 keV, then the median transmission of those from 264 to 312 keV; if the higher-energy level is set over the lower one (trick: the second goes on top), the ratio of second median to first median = 1.00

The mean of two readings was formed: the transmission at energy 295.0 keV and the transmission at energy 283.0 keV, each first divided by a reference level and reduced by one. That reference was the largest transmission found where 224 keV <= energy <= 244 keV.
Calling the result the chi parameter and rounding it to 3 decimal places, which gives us -0.053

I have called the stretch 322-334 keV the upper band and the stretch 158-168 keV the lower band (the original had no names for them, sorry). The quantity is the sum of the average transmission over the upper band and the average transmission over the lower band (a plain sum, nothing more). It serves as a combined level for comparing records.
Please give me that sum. 41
